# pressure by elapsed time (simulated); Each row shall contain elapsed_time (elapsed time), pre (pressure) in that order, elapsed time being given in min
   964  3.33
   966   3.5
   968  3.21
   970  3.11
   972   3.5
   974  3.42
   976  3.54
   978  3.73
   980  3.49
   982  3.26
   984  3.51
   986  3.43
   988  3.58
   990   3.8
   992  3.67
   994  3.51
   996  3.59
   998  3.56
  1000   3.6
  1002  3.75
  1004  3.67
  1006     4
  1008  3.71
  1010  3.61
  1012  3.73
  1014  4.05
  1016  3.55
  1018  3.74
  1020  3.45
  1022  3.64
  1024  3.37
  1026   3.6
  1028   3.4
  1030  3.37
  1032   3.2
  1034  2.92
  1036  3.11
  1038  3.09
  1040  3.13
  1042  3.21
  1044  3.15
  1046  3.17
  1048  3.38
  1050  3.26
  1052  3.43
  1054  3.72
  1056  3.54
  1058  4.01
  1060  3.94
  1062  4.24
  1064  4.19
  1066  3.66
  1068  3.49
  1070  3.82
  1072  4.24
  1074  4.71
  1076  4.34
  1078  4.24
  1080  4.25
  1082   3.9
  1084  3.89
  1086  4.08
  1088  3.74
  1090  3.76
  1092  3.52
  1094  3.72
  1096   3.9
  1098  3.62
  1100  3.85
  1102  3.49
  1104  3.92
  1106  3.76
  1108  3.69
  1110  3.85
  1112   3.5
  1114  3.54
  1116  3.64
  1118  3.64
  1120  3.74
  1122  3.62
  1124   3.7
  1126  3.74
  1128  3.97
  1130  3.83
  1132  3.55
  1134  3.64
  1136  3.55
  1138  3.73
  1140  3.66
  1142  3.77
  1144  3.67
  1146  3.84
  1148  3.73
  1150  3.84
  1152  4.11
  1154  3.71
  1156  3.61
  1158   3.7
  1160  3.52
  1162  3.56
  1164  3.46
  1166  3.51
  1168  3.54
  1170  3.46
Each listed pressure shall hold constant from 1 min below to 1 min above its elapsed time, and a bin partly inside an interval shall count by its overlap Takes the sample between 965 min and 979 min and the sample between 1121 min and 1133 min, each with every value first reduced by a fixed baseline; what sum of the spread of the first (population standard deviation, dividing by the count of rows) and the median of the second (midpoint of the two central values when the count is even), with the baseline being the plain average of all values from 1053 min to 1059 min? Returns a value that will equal 0.16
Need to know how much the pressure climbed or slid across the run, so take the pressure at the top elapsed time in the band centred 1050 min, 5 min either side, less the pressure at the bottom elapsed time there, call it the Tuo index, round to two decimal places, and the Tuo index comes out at 0.55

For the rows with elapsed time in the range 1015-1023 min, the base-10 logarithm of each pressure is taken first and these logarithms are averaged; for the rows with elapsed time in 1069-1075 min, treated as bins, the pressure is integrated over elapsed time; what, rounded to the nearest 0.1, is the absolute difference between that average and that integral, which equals 25.0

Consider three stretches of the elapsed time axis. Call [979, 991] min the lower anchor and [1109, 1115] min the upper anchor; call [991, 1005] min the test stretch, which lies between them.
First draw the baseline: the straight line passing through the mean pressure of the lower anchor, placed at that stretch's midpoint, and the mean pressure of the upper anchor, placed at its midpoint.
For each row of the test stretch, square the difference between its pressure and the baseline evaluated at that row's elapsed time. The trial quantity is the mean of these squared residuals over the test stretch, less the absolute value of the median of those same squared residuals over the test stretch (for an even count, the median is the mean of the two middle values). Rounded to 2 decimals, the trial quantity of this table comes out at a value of 0.01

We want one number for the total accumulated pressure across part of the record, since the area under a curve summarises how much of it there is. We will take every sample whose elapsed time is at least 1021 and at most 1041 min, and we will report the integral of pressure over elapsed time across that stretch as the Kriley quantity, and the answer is 66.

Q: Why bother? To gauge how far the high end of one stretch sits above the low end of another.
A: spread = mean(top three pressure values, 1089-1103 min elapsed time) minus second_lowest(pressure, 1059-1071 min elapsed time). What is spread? 0.2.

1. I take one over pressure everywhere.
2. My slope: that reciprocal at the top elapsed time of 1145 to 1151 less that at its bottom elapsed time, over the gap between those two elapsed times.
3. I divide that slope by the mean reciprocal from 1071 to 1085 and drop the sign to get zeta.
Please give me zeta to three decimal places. 0.000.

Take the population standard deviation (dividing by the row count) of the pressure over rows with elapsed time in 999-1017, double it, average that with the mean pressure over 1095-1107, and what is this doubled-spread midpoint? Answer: 2.04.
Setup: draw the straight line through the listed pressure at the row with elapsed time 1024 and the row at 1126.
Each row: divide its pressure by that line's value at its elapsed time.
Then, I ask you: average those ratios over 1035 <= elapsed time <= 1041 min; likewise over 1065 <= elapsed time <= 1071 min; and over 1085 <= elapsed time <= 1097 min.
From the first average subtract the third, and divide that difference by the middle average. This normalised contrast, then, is -0.13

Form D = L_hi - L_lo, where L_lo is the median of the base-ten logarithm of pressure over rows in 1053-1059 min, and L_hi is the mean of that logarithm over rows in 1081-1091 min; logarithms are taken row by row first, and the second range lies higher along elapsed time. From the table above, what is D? 0.02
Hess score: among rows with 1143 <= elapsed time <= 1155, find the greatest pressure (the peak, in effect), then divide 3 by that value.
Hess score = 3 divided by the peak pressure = 0.73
